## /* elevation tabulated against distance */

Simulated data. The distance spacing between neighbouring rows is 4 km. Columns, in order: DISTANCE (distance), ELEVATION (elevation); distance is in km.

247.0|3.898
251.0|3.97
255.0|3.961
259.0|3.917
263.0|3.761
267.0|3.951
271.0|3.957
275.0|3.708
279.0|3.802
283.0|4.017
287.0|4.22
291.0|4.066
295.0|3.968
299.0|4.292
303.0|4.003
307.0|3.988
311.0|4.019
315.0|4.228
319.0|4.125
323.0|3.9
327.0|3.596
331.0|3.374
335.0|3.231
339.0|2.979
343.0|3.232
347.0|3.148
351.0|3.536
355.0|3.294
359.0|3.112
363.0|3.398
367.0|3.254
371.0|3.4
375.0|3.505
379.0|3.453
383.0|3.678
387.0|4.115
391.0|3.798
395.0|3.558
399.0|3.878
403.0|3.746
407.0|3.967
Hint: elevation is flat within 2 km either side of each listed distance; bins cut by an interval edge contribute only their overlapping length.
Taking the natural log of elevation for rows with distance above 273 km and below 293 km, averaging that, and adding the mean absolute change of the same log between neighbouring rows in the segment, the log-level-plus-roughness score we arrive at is 1.42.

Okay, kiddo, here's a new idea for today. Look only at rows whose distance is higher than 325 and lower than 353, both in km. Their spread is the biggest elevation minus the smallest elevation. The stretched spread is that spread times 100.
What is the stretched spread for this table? 62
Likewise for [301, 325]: 33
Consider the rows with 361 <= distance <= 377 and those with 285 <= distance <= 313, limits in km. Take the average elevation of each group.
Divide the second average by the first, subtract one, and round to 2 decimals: 0.20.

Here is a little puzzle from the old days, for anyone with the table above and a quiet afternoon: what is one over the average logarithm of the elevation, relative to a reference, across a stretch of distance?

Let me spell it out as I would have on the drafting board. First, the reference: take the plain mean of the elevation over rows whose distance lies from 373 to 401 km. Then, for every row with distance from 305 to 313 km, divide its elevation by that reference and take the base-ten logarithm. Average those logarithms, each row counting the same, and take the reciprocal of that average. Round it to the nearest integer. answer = 30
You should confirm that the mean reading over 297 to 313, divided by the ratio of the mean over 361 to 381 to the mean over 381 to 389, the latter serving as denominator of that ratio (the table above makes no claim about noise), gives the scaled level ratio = 4.7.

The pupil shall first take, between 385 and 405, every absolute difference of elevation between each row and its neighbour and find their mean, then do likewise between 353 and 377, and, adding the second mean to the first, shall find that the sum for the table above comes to 0.425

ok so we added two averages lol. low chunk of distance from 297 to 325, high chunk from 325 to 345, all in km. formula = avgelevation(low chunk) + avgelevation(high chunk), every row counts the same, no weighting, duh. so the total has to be 7.36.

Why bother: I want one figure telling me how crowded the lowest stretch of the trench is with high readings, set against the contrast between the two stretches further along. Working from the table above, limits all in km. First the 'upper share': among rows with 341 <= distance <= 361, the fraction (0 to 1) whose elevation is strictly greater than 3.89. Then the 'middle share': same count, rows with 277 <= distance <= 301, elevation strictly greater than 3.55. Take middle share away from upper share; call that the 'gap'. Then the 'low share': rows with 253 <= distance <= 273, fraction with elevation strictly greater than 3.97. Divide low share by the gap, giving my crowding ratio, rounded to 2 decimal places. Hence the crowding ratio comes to 0.00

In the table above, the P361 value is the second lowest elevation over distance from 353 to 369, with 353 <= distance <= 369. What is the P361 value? 3.254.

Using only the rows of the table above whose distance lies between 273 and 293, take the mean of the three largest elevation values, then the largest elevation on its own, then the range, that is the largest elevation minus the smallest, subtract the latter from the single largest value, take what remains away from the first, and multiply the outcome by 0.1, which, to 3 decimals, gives 0.039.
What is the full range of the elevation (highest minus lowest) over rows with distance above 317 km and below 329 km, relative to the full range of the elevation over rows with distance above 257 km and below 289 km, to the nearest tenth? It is 1.0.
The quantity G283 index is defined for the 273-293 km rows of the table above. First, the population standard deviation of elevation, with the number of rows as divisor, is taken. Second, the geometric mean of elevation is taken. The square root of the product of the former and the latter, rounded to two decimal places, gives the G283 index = 0.85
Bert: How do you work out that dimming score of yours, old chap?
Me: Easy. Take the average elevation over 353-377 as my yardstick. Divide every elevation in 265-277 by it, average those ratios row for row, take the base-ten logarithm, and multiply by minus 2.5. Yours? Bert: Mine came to -0.16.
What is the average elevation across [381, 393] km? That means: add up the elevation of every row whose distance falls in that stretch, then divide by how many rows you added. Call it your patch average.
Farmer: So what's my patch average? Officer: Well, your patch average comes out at 3.86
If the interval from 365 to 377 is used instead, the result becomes 3.39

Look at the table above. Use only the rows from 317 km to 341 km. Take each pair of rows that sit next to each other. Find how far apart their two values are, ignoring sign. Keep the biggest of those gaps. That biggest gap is 0.304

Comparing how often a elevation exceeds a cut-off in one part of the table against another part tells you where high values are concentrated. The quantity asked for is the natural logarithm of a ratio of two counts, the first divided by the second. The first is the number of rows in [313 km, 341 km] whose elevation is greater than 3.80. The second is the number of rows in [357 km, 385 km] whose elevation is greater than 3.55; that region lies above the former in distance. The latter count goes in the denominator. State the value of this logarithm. 1.10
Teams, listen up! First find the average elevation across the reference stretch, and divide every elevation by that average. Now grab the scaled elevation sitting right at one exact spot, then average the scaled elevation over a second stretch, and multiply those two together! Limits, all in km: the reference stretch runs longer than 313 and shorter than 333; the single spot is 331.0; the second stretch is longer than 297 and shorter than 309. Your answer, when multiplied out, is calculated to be 0.93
